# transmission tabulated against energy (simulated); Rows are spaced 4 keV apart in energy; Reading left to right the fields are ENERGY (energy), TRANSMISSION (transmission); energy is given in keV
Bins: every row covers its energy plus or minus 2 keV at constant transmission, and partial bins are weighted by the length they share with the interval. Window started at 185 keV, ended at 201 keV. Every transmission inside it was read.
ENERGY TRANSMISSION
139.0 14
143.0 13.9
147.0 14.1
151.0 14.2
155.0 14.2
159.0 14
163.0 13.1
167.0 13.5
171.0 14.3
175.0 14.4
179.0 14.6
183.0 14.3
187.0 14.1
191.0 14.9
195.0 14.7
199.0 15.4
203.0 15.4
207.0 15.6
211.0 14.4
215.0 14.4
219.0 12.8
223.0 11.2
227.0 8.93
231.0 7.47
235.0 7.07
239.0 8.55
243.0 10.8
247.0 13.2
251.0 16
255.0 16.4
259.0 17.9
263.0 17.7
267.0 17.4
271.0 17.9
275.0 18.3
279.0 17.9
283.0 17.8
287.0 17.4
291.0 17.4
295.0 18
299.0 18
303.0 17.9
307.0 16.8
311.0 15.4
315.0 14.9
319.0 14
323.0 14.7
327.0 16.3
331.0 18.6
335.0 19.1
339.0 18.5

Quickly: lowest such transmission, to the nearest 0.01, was 14.10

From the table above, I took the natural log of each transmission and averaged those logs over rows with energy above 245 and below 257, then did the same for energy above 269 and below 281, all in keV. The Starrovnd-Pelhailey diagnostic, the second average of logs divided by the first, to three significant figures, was 1.06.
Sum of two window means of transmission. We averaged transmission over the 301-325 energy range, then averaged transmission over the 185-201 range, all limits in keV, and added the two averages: 30.4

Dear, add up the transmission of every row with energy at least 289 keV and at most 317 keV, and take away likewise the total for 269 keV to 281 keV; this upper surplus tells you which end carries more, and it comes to 64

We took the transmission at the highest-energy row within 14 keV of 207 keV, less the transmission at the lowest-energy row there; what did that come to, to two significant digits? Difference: -1.9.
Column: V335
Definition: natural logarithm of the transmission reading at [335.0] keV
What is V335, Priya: 2.9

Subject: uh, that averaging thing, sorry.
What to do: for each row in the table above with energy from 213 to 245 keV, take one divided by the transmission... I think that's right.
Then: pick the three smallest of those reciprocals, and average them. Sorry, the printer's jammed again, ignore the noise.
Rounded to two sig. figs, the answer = 0.079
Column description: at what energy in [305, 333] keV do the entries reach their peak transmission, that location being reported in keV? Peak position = 331.0 keV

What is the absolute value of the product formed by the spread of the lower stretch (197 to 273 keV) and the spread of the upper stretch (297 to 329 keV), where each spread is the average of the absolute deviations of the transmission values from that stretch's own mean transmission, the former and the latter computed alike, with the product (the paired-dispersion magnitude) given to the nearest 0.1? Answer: 3.8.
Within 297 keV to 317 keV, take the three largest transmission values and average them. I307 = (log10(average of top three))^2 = 1.55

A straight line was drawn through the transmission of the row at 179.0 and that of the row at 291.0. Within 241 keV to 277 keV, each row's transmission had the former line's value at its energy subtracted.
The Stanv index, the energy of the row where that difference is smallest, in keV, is 243.0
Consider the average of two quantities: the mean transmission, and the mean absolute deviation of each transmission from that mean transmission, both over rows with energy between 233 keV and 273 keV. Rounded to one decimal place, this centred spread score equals 8.9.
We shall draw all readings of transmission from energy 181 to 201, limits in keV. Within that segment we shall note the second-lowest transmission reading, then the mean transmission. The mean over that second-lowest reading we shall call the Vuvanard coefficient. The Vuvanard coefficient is 1.03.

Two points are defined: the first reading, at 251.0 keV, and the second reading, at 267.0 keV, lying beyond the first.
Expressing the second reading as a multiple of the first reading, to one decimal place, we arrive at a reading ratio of 1.1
